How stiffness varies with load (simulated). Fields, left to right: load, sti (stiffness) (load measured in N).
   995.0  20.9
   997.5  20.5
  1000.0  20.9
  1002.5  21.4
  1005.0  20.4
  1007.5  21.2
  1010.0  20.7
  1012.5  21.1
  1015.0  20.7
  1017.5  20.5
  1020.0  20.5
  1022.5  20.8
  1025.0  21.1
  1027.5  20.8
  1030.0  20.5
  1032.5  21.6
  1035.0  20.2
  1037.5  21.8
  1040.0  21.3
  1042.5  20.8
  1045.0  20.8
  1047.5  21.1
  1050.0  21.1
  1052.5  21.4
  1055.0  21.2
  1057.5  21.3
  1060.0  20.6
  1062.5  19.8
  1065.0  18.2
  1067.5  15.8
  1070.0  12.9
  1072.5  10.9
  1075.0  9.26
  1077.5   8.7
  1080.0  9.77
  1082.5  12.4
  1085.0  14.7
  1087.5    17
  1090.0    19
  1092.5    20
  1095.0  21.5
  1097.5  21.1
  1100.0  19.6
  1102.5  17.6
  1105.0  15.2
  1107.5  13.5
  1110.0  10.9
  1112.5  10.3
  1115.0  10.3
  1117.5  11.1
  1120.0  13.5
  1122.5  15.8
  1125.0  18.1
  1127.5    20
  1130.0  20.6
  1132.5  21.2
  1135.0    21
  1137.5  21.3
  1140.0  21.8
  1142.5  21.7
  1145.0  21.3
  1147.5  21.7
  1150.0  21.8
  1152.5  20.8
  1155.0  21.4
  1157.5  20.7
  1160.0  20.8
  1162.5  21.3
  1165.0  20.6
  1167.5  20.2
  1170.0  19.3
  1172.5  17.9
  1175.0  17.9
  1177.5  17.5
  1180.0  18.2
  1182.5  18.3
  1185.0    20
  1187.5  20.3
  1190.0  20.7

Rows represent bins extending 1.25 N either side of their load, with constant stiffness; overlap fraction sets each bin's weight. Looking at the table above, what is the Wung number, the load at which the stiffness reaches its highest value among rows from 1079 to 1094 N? 1092.5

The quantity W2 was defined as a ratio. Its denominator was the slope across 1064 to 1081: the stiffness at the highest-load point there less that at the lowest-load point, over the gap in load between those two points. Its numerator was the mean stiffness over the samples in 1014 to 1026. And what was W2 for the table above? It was -37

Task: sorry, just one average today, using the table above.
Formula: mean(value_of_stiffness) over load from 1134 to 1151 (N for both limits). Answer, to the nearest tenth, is 21.5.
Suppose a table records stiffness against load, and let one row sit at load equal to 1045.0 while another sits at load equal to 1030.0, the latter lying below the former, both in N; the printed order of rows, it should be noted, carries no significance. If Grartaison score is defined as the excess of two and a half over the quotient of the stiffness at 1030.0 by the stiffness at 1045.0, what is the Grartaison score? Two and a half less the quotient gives 1.514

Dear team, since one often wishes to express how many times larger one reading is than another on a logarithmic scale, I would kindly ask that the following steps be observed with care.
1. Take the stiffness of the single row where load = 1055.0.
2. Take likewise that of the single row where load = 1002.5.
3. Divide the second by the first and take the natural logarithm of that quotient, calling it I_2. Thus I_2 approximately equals 0.01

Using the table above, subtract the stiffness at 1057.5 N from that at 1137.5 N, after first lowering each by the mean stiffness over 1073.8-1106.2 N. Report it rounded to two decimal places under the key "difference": 0.00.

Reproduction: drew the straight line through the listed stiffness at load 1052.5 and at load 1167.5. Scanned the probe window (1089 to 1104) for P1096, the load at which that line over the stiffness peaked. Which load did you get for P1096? 1102.5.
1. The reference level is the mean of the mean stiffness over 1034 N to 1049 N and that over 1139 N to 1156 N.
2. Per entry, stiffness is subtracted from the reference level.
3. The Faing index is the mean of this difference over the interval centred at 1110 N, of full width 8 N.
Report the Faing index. 10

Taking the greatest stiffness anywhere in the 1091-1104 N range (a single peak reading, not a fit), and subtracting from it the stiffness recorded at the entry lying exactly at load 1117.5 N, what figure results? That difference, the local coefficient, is 10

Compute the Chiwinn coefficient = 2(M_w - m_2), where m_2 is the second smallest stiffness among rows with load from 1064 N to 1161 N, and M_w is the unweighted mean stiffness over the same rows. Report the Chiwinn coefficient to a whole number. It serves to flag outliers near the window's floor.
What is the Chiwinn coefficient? 15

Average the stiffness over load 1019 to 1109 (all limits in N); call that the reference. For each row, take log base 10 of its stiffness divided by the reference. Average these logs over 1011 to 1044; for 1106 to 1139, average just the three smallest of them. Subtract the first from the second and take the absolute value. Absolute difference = 0.30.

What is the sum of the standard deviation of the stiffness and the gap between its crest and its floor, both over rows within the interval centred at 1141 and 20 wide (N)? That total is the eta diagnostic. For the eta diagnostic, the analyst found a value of 1.1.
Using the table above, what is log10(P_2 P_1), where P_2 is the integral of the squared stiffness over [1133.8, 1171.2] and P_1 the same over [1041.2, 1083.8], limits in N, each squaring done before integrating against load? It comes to 8.3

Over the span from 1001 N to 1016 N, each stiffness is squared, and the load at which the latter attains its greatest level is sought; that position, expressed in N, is 1002.5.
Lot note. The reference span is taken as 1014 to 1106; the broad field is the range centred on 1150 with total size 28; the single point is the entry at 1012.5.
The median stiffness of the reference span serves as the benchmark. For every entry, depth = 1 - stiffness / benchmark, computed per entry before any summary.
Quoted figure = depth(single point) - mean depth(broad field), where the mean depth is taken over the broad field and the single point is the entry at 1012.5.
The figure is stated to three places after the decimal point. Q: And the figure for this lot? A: 0.011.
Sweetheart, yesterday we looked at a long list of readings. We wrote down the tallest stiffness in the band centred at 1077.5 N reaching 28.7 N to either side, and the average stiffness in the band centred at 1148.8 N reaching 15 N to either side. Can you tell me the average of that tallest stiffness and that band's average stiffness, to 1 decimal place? 21.4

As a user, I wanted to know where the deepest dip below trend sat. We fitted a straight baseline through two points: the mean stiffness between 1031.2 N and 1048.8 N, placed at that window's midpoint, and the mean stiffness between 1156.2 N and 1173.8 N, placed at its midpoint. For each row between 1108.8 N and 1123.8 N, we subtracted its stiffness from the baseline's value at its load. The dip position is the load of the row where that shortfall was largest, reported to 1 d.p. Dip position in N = 1112.5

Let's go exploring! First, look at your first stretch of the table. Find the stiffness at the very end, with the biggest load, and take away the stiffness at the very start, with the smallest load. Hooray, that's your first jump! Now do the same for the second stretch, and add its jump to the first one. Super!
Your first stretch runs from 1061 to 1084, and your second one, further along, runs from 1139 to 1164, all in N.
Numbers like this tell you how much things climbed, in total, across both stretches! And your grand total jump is -8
